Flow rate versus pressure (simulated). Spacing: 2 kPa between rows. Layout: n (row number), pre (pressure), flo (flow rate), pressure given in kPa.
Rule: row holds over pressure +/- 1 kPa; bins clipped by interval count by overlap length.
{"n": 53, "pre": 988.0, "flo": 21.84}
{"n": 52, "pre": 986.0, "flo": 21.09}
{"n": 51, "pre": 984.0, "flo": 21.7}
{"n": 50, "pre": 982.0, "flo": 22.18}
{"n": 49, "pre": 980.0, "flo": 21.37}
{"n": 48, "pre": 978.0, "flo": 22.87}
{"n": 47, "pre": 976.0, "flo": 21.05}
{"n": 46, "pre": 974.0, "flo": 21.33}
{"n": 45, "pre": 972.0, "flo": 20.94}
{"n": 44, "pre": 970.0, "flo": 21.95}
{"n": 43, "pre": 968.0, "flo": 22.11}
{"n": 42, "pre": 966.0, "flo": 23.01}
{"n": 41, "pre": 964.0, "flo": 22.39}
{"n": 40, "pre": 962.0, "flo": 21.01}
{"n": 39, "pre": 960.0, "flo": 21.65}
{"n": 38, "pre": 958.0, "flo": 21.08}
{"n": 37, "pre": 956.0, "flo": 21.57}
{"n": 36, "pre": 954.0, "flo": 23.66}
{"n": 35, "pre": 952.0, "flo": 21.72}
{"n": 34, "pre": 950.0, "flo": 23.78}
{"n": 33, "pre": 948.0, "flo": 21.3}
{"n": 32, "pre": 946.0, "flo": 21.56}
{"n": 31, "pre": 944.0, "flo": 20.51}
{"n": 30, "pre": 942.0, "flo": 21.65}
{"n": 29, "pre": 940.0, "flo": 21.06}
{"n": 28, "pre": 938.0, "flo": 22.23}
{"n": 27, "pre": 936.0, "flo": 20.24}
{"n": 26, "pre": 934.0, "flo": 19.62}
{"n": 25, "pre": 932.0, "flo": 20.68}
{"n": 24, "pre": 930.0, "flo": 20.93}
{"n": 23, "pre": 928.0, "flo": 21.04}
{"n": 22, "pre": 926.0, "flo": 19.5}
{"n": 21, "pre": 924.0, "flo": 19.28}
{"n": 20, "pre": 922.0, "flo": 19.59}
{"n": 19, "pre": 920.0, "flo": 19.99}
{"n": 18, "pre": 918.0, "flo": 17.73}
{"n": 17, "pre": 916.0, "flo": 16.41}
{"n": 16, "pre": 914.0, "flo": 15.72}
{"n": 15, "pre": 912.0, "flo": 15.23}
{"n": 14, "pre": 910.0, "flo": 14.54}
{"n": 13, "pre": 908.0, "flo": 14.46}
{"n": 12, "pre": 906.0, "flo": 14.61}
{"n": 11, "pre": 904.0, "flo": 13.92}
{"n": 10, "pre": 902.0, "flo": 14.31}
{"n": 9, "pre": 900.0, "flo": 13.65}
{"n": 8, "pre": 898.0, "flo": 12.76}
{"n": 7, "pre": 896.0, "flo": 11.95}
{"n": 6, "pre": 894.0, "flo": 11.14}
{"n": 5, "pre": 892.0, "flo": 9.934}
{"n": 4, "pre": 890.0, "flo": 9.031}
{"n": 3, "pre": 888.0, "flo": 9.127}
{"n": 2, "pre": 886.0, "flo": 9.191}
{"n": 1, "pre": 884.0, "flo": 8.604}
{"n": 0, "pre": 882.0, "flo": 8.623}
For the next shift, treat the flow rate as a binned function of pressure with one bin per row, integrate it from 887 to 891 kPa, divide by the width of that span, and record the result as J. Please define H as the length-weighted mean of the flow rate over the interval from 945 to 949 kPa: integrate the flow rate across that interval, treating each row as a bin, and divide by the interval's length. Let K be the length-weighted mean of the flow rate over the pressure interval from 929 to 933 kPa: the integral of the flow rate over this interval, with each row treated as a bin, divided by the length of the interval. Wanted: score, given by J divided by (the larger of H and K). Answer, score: 0.42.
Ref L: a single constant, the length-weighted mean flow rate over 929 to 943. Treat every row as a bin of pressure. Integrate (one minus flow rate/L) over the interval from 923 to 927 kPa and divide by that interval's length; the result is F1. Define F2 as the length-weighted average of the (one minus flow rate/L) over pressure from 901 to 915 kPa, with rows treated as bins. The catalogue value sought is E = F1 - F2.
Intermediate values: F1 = 0.1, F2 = 0.30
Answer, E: -0.2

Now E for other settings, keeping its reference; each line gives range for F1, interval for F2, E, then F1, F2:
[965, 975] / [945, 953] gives 0.0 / 0.0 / -0.06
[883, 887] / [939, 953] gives 0.6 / 0.6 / -0.04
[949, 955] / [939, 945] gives -0.1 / -0.1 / -0.01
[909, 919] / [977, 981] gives 0.3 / 0.2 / -0.06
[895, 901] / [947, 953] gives 0.5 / 0.4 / -0.06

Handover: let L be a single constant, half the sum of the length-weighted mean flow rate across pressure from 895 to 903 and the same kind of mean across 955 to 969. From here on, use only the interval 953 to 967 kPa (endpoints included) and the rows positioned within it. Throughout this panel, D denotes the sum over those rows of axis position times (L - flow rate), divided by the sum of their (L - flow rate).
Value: 960.0 kPa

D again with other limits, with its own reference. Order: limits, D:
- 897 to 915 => 904.8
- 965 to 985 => 974.8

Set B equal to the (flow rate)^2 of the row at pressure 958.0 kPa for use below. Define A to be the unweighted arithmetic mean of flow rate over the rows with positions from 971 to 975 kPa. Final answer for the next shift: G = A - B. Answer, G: -423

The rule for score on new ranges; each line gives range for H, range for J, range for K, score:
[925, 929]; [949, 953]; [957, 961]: 1.06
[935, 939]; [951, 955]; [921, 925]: 1.07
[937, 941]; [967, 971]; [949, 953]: 0.97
